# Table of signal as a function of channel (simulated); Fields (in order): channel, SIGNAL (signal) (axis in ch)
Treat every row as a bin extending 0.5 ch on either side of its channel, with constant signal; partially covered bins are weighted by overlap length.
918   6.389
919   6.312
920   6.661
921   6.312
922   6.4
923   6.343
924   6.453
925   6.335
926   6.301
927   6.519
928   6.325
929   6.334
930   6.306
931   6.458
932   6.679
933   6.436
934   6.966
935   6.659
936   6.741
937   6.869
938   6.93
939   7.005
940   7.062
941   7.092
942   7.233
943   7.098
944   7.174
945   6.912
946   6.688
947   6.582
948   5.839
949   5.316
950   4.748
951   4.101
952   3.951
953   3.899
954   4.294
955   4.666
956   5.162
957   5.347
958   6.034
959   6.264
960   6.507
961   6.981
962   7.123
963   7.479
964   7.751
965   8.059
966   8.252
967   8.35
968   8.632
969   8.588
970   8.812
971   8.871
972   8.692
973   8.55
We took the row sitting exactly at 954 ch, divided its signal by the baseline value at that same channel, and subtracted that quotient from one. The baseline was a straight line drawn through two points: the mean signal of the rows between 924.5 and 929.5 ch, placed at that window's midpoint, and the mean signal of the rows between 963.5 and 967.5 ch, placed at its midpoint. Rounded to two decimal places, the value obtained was 0.43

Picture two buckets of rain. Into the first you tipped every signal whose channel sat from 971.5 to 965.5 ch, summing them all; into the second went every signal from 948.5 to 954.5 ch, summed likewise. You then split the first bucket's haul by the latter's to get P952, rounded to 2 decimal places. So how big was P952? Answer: 1.96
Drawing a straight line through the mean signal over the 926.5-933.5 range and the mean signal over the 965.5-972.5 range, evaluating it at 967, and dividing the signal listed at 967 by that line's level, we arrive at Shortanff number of 0.98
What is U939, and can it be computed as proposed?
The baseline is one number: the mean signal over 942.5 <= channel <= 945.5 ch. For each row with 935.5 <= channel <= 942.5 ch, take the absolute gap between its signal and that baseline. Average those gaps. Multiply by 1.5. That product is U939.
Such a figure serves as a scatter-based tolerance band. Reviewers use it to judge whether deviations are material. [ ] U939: 0.2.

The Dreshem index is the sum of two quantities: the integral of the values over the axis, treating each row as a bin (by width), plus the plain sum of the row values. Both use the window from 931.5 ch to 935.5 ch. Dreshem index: 53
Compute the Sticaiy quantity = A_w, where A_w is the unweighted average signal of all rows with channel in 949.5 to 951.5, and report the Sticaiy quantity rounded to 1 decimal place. 4.4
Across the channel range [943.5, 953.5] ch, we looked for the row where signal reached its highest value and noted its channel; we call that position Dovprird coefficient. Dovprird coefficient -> 944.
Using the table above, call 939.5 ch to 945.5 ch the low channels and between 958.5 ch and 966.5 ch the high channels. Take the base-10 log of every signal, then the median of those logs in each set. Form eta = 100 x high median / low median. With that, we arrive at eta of 101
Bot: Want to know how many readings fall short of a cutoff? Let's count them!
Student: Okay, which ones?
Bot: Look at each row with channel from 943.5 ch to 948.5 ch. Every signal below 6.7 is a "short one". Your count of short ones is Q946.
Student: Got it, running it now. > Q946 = 3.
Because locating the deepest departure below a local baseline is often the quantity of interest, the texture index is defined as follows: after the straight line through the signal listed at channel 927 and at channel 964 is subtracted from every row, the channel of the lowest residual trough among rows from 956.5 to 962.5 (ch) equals 957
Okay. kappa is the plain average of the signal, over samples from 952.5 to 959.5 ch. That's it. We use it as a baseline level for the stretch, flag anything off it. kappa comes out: 5.1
